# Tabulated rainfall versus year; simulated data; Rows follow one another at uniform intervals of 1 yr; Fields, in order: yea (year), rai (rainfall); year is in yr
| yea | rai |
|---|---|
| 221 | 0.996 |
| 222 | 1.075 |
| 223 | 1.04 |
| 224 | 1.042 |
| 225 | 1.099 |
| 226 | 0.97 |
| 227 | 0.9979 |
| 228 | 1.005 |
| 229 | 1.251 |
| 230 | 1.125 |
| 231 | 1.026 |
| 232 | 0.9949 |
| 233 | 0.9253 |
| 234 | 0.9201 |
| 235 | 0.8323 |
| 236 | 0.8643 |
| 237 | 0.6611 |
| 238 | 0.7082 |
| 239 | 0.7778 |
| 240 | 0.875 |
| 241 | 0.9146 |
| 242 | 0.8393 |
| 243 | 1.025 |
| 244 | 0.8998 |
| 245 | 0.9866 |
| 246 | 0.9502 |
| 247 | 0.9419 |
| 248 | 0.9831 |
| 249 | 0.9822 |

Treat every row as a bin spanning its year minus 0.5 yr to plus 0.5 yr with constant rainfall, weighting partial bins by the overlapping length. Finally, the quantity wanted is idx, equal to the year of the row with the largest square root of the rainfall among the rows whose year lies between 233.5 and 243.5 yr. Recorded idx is 243 yr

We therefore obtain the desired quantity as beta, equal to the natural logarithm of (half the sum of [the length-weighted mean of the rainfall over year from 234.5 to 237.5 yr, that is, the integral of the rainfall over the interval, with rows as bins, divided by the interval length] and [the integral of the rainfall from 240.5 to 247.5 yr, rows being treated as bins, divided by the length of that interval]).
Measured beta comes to -0.15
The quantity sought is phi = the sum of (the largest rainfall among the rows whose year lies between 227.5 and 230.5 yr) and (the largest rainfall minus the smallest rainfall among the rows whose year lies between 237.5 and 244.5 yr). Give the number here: 1.57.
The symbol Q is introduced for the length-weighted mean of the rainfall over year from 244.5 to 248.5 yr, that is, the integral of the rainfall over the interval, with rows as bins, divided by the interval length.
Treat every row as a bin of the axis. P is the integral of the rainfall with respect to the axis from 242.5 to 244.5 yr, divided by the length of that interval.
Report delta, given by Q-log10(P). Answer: 0.98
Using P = 0.96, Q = 0.965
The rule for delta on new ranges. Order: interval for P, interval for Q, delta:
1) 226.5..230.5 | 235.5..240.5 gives 0.74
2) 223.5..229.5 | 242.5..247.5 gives 0.94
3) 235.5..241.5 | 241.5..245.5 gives 1.03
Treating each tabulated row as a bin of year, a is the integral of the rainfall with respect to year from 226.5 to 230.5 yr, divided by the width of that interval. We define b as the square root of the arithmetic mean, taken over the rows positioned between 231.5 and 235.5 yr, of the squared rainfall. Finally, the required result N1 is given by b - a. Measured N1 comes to -0.17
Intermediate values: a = 1.09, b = 0.92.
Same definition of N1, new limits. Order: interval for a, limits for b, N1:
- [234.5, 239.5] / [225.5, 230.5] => 0.31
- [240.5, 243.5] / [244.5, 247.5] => 0.03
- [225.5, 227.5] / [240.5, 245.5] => -0.05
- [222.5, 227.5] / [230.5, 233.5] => -0.05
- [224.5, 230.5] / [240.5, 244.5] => -0.15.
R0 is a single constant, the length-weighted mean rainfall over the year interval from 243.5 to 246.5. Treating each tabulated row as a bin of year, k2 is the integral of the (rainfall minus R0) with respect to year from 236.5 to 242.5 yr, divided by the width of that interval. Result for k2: -0.15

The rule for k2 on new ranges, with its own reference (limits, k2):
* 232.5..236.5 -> -0.06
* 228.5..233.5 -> 0.12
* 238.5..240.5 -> -0.12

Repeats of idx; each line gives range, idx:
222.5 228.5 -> 225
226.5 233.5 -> 229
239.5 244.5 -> 243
